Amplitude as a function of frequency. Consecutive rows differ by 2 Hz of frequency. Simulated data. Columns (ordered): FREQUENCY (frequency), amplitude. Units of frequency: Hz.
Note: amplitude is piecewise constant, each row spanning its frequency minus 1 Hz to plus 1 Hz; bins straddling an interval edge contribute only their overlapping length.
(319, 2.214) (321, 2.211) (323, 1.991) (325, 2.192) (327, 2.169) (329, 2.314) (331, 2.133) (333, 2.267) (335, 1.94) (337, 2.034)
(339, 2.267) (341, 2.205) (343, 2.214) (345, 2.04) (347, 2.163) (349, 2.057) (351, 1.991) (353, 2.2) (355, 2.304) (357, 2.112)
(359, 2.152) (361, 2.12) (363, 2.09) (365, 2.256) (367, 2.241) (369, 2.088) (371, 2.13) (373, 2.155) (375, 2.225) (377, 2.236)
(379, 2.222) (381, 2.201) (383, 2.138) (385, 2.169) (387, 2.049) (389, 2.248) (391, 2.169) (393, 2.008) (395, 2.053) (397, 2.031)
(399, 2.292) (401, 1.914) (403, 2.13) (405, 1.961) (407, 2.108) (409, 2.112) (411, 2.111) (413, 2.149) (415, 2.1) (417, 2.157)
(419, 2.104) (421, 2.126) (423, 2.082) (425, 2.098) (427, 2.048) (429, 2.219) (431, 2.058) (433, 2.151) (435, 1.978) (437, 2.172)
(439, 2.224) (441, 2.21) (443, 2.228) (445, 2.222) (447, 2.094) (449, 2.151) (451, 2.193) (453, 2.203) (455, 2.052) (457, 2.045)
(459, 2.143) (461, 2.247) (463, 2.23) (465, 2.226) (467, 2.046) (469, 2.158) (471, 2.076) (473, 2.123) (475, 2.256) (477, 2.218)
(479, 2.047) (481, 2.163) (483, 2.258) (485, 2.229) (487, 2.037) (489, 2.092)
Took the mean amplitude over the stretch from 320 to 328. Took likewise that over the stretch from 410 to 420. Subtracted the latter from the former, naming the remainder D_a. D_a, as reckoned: 0.017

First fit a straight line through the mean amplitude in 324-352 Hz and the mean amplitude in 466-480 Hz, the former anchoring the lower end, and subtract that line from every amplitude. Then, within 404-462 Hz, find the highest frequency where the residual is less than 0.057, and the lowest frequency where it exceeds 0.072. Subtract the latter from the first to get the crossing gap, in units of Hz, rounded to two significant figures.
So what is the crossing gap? 30 Hz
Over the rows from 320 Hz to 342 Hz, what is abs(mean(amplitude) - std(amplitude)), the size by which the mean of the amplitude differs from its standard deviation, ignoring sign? 2.04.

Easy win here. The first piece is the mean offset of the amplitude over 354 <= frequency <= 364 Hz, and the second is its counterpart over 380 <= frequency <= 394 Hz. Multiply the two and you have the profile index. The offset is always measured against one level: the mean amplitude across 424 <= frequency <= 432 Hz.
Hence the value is 0.002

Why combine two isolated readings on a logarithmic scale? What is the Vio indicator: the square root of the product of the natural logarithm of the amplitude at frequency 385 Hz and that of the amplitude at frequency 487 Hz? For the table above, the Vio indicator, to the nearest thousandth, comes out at 0.742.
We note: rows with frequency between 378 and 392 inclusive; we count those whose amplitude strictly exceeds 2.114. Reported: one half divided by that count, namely 0.083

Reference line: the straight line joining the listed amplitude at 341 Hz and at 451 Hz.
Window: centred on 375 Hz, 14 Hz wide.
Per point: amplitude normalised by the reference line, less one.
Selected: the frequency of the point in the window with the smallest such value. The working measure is 369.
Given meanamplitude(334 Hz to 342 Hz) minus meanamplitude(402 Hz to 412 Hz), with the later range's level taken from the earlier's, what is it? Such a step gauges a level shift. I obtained 0.03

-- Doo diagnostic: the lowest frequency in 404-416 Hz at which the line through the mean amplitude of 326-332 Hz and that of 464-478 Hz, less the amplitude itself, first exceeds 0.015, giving 405 Hz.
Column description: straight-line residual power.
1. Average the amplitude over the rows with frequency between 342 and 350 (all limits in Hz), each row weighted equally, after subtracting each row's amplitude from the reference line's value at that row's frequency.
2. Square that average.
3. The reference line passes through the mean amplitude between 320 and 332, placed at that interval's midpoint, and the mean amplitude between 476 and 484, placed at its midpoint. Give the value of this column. 0.0025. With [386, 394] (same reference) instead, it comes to 0.0026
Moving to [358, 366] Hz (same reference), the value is 0.0002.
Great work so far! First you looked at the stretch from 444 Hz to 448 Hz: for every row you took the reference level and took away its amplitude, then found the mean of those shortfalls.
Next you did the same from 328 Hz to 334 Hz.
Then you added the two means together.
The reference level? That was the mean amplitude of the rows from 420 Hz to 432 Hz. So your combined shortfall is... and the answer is -0.19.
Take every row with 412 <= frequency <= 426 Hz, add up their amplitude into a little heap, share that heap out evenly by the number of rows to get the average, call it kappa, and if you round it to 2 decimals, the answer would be 2.12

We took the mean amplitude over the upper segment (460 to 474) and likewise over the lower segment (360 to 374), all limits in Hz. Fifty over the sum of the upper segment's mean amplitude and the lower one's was 11.59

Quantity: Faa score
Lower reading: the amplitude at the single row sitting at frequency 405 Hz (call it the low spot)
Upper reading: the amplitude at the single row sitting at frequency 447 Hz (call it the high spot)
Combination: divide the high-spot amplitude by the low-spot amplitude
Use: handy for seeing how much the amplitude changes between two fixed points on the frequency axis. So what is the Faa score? 1.07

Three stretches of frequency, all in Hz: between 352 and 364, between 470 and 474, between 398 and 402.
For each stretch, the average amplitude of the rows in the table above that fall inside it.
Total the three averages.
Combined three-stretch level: 6.37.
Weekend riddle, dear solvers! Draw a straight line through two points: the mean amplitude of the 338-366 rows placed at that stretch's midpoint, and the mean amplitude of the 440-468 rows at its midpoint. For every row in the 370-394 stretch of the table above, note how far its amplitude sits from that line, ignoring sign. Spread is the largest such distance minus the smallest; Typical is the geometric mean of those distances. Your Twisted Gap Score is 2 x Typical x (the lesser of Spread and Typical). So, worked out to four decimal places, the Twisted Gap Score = 0.0023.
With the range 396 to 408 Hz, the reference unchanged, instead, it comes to 0.0216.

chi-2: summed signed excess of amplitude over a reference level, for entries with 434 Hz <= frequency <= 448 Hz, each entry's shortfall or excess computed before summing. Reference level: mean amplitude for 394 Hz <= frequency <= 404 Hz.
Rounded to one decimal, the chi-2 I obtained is 0.5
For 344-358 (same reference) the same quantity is 0.3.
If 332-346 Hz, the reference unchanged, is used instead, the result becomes 0.4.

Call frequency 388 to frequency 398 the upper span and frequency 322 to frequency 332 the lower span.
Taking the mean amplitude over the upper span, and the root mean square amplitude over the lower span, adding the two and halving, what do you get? 2.13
